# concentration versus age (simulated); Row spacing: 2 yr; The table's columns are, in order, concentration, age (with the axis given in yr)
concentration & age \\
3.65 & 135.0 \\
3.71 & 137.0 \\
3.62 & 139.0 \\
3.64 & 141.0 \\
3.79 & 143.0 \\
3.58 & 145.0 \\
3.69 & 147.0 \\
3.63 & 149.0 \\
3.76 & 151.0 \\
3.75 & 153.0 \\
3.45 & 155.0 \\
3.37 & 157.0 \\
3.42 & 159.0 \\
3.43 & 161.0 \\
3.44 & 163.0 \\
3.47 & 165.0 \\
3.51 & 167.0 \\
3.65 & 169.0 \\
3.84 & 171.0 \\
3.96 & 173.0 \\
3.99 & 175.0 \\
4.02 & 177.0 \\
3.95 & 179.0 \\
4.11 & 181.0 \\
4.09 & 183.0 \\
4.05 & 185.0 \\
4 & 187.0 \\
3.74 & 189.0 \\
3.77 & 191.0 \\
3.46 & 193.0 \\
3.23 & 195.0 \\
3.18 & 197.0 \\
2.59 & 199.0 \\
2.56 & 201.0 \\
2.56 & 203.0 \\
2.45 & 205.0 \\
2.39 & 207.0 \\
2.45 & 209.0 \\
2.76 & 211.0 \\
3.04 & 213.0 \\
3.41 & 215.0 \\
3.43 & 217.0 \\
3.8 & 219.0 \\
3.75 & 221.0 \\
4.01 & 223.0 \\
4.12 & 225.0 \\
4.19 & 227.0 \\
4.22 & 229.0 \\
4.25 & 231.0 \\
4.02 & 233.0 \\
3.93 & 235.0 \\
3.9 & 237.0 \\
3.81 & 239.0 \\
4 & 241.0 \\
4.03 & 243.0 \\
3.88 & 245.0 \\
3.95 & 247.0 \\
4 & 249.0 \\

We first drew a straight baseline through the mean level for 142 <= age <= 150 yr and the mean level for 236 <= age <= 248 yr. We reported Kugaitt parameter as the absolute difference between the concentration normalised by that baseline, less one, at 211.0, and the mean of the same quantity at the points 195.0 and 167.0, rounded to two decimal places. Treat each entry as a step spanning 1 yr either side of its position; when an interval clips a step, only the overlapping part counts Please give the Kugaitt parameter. 0.18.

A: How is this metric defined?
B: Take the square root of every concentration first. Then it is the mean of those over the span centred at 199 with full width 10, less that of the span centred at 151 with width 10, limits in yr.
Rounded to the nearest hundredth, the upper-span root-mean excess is -0.23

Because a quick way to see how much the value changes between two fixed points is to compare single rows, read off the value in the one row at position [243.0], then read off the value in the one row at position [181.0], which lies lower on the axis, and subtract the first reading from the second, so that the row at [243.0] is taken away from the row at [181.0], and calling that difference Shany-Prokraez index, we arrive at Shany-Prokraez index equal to 0.1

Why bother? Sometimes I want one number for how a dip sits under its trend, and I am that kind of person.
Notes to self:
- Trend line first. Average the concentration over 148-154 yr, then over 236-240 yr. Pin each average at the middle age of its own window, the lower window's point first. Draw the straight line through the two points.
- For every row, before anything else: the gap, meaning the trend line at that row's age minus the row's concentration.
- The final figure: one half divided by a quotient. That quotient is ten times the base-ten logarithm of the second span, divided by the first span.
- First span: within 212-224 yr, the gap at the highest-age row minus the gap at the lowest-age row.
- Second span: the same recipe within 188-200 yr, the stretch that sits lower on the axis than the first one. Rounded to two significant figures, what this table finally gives -0.71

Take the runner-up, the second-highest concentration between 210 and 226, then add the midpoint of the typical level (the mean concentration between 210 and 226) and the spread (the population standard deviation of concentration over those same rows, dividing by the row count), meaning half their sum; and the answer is 6.0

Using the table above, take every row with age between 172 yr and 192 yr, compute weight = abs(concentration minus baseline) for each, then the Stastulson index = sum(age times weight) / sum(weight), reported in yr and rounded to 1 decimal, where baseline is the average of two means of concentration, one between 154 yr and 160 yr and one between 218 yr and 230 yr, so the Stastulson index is 180.7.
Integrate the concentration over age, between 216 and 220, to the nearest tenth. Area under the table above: 14.5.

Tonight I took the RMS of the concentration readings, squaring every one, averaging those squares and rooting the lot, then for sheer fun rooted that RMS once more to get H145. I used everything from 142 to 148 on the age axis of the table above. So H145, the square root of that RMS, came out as 1.92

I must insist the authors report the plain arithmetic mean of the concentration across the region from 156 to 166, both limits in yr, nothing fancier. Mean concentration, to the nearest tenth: 3.4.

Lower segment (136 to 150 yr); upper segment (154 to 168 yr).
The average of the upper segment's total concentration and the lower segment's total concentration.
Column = 24.9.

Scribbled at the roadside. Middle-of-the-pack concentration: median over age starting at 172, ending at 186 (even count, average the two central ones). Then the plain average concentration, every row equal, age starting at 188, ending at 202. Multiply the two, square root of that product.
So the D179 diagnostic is 3.6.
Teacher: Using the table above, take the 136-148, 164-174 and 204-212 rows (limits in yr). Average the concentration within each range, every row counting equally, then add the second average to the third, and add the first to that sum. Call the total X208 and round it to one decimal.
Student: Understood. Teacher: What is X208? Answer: 9.9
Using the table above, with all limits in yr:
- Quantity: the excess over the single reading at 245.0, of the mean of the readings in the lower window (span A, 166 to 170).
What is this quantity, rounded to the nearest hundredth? -0.30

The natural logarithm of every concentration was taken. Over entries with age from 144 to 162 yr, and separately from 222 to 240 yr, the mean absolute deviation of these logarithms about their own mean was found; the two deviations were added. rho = 0.069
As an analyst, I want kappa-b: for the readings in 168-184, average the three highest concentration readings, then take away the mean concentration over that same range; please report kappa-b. 0.12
